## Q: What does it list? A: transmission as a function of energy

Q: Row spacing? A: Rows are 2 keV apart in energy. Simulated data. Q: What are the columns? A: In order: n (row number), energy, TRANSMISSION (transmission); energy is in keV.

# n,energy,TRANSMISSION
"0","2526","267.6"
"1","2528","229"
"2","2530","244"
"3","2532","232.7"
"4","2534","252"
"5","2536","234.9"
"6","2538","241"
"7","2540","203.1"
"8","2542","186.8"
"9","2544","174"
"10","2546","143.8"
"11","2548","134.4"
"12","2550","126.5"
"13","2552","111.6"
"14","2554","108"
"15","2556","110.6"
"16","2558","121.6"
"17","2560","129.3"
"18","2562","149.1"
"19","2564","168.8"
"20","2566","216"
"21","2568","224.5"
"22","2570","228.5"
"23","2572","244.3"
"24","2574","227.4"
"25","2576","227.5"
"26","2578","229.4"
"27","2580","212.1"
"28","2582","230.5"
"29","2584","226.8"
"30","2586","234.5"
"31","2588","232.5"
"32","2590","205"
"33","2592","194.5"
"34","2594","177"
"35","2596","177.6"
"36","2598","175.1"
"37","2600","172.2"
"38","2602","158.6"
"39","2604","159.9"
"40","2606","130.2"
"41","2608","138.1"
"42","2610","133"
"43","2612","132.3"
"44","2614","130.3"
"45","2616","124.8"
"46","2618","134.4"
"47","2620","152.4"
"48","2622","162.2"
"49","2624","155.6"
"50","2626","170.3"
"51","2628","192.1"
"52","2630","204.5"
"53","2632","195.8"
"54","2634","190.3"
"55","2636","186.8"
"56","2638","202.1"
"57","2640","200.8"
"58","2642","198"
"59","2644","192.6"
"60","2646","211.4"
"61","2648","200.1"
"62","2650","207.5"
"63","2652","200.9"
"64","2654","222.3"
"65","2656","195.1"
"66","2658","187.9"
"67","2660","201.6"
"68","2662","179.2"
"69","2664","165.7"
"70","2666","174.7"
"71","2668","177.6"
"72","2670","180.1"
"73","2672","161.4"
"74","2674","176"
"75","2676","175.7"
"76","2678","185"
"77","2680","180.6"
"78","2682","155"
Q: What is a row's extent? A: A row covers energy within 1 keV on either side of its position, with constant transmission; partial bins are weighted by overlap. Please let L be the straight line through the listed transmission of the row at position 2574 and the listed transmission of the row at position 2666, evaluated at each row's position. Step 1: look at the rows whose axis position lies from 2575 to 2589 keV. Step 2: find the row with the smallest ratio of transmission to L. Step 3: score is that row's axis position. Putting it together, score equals 2580 keV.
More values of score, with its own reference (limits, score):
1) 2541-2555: 2554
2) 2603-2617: 2616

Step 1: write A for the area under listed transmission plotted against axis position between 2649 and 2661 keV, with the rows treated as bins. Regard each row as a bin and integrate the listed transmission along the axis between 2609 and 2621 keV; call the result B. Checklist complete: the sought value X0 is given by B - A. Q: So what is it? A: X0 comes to -816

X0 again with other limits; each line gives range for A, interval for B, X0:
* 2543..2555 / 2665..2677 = 494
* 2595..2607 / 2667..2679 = 164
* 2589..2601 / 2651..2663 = 171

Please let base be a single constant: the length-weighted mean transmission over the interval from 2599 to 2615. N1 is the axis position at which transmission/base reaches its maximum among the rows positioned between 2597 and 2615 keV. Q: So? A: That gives 2598 keV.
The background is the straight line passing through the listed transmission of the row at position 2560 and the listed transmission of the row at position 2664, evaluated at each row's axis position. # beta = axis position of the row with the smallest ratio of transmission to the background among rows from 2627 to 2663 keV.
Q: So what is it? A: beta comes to 2662 keV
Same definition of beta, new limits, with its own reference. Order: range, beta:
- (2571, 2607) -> 2606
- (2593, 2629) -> 2616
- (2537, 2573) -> 2554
